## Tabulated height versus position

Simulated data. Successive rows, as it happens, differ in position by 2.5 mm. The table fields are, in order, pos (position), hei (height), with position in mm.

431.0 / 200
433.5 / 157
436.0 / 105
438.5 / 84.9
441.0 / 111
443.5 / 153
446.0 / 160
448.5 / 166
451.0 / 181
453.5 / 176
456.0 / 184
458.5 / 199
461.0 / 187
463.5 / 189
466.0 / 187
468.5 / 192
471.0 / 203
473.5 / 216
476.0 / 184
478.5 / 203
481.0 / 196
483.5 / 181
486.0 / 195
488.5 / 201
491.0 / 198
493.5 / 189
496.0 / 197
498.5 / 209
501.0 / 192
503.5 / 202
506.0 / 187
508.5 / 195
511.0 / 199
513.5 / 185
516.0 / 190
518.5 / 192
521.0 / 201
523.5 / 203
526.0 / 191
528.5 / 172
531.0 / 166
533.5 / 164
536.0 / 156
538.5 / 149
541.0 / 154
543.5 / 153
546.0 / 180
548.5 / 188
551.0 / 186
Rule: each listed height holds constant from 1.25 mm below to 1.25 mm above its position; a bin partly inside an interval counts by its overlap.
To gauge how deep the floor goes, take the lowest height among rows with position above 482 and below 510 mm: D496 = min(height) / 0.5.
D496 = 362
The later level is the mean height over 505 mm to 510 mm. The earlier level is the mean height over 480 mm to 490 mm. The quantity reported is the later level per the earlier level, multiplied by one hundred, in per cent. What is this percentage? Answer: 99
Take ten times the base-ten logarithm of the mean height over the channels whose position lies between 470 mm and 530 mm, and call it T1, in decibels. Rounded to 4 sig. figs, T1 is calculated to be 22.90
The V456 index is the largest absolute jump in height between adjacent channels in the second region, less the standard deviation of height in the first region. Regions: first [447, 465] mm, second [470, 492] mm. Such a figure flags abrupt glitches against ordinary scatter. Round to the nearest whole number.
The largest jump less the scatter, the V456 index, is 22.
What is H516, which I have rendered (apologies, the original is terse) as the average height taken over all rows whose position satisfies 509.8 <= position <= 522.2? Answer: 193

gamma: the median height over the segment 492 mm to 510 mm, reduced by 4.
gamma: 191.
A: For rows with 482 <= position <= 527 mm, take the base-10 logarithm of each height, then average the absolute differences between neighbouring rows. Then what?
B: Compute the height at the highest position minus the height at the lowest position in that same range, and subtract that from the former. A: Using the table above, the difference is -10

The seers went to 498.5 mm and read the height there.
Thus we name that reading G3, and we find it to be 209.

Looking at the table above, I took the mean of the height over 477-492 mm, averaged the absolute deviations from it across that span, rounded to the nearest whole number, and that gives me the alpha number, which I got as 5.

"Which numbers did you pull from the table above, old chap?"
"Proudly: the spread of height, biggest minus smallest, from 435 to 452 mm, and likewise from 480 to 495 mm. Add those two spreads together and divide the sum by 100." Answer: 1.2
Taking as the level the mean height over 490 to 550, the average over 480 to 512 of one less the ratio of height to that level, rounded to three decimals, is -0.063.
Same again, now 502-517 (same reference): -0.050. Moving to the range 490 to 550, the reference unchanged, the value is 0.000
